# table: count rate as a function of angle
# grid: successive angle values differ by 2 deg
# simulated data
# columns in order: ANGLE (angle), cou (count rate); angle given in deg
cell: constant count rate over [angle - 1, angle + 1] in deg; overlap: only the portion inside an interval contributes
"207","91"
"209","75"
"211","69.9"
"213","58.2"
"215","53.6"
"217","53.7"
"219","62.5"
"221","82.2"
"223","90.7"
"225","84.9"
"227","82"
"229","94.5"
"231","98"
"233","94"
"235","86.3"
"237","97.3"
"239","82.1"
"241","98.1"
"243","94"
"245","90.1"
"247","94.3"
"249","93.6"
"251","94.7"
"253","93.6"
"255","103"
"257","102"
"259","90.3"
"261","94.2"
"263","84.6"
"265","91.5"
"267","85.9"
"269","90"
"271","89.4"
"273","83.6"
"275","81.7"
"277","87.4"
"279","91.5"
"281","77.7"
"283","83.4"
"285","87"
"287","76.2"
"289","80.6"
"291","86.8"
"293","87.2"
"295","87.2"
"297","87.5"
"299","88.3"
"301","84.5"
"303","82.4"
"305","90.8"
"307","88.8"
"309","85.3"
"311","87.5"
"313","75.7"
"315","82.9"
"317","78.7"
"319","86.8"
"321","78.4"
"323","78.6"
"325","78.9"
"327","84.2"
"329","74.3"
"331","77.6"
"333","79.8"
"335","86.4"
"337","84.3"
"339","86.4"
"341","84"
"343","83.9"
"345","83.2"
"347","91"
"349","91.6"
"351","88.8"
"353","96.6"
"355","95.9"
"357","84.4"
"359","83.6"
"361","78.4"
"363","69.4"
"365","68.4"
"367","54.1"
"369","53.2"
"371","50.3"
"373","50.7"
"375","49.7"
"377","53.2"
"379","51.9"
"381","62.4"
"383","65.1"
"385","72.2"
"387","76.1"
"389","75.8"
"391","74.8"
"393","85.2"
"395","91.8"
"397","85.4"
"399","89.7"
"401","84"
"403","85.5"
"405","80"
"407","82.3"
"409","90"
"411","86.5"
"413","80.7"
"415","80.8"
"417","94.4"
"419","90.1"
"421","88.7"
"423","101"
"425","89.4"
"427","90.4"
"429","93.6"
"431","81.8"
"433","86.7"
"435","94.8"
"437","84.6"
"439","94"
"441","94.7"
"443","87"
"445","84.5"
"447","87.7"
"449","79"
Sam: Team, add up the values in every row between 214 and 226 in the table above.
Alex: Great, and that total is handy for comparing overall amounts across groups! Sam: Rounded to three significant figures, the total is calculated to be 428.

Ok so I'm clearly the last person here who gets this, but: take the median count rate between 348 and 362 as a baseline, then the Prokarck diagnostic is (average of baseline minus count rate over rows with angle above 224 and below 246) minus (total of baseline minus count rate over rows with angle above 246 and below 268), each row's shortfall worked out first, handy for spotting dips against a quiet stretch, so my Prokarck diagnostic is 49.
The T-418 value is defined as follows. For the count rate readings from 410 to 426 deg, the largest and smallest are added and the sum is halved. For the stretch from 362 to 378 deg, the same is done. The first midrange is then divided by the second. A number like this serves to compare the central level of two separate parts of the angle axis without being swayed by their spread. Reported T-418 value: 1.5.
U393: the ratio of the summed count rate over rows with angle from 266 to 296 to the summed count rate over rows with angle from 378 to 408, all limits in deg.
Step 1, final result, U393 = 1.10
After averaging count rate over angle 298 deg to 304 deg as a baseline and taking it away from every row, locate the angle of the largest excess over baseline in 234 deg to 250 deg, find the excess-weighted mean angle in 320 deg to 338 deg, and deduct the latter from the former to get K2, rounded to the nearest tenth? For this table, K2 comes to -86.0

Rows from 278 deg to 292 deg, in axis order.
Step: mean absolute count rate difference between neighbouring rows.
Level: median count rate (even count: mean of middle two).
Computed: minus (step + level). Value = -91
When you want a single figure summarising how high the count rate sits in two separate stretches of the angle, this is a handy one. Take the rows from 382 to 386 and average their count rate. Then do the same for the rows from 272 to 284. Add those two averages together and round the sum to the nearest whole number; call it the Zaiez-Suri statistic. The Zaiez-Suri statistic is 153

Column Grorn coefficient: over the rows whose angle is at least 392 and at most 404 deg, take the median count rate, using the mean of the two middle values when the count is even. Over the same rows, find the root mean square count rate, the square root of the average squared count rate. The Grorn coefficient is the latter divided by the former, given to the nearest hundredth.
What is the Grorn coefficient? 1.02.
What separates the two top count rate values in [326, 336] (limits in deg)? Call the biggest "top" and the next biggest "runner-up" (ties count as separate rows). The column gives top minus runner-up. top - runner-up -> 2.2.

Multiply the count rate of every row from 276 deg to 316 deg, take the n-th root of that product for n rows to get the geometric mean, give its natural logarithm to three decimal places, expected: 4.441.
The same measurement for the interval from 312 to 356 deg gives 4.428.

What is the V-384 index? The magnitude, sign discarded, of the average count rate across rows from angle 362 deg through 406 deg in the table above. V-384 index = 69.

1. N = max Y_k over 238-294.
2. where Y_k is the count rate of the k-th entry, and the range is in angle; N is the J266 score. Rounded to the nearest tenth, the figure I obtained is 103.0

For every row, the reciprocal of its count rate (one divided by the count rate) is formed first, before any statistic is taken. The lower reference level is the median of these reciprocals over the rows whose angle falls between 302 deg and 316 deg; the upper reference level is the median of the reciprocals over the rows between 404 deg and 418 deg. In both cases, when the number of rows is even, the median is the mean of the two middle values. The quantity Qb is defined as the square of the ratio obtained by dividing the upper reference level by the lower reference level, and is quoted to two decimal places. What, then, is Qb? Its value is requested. 1.07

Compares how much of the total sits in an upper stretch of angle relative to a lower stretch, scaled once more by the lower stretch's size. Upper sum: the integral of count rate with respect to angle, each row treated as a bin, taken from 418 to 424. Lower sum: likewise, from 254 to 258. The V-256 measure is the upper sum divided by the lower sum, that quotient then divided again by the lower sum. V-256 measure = 0.003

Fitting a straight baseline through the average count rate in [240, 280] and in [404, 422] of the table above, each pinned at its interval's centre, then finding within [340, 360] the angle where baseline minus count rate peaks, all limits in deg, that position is 345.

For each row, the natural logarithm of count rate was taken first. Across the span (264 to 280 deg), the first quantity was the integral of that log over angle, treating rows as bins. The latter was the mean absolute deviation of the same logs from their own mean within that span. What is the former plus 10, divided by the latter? 2391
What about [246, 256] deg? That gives 1912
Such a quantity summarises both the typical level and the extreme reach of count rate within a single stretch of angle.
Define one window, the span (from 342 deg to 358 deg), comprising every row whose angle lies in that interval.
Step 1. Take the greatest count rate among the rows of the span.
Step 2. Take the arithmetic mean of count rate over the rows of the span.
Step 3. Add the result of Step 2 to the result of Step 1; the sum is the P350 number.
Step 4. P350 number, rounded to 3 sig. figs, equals 186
